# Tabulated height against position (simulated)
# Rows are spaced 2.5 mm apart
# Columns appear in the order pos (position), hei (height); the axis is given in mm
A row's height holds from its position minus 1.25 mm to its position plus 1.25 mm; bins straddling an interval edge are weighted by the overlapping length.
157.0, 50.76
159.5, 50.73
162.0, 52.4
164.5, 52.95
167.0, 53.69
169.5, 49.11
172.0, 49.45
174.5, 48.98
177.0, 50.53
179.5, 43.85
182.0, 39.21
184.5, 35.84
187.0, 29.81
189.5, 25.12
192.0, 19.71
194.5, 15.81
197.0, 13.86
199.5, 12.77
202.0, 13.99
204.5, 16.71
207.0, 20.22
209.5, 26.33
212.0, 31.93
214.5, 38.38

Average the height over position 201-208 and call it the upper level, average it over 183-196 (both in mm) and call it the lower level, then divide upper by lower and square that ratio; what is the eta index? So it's 0.45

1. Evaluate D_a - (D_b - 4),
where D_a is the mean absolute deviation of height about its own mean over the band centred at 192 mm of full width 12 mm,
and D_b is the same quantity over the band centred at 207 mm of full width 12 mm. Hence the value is 3.4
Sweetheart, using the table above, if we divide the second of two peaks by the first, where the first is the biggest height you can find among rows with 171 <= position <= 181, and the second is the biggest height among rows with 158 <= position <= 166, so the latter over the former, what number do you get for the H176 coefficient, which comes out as 1.0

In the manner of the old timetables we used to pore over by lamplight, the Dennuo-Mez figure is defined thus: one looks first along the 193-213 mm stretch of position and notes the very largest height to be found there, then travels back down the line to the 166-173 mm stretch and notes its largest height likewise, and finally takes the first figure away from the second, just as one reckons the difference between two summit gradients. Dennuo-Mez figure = 22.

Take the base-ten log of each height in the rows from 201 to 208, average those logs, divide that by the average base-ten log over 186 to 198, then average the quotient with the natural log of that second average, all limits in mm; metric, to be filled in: 0.60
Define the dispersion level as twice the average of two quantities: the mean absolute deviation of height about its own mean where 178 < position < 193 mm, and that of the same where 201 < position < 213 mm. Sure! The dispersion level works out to 13.2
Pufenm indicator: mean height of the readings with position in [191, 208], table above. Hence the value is 16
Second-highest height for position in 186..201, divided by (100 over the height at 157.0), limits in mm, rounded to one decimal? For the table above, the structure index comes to 12.8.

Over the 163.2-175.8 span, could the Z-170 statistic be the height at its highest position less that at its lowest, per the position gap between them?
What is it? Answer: -0.4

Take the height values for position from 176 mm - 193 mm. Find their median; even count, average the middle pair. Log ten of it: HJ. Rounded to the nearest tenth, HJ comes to 1.6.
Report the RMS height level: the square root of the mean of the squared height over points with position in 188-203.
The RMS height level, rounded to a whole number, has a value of 17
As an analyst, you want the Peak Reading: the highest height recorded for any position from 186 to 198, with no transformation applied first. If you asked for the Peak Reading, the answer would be 29.81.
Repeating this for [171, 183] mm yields 50.53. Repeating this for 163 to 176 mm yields 53.69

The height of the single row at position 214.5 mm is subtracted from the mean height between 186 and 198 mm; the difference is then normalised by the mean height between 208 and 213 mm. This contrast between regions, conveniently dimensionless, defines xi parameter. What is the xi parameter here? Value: -0.6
